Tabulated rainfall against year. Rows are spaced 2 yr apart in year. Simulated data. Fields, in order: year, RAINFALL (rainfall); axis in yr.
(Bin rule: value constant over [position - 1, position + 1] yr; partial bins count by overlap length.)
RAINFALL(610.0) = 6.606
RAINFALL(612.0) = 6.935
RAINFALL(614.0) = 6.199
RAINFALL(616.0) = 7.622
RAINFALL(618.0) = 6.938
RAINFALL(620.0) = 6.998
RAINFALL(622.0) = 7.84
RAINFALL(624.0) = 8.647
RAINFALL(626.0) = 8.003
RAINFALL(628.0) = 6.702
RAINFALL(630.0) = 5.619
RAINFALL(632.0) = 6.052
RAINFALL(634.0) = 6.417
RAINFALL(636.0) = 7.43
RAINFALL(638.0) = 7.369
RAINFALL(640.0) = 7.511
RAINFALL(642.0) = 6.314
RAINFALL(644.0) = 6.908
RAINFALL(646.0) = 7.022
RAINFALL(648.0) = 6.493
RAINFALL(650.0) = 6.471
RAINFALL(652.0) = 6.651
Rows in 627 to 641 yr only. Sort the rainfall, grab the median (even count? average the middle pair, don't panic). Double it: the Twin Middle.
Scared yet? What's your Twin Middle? 13.4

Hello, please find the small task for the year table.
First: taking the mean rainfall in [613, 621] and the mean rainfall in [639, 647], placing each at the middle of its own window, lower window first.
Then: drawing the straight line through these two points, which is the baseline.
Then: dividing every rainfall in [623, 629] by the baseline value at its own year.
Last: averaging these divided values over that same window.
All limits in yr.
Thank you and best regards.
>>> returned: 1.12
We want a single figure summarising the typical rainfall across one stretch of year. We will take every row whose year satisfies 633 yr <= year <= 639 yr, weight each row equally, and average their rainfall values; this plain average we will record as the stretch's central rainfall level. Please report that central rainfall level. 7.07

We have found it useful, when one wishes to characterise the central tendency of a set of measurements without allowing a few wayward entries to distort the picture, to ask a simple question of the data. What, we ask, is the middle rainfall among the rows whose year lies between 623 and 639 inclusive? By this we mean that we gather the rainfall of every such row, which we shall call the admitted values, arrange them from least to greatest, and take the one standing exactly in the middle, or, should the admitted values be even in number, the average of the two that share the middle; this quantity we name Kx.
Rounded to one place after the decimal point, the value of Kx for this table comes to 7.0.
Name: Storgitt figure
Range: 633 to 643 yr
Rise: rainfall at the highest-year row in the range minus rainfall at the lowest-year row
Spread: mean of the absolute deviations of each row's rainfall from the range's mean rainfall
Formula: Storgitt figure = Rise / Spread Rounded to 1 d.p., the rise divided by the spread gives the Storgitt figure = -0.2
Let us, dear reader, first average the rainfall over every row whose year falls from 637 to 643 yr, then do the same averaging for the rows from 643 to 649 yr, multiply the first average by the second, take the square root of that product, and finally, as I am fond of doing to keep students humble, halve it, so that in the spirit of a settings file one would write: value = 3.47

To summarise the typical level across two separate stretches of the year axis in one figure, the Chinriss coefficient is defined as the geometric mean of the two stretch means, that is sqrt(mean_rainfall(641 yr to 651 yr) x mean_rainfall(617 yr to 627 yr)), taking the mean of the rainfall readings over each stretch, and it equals 7.14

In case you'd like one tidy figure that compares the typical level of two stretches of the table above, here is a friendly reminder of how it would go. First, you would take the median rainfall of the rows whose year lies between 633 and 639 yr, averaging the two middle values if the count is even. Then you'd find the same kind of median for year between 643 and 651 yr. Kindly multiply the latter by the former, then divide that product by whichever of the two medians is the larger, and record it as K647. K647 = 6.70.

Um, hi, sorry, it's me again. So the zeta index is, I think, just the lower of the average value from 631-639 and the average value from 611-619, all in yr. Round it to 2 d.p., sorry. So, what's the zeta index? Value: 6.82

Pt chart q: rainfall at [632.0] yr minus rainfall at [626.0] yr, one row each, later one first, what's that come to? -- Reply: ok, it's -2.0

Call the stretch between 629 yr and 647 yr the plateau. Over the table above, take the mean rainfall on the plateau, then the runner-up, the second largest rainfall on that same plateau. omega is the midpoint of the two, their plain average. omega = 7.1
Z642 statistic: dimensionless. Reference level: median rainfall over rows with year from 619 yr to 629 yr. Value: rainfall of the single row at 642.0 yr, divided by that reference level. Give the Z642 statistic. 0.805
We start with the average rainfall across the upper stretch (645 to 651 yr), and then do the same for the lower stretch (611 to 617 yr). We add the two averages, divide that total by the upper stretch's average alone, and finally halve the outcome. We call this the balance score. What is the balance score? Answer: 1.02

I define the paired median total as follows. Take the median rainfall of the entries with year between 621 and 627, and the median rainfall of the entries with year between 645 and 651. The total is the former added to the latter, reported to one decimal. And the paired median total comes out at 14.5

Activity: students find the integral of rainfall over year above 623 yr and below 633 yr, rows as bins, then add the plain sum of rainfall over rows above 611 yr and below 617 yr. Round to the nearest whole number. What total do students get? 91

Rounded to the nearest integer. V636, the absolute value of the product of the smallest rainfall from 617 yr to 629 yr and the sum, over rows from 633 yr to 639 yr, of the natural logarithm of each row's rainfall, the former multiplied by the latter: 39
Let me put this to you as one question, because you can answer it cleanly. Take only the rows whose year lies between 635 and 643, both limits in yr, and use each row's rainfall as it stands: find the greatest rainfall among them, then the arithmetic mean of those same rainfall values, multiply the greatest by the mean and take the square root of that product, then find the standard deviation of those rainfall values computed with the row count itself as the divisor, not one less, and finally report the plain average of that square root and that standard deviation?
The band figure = 3.9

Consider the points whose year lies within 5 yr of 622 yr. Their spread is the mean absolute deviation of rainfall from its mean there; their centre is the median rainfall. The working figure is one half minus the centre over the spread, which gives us -13.2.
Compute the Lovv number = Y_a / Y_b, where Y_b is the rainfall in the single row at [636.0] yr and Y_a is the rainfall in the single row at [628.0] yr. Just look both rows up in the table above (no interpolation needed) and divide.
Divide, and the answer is 0.90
